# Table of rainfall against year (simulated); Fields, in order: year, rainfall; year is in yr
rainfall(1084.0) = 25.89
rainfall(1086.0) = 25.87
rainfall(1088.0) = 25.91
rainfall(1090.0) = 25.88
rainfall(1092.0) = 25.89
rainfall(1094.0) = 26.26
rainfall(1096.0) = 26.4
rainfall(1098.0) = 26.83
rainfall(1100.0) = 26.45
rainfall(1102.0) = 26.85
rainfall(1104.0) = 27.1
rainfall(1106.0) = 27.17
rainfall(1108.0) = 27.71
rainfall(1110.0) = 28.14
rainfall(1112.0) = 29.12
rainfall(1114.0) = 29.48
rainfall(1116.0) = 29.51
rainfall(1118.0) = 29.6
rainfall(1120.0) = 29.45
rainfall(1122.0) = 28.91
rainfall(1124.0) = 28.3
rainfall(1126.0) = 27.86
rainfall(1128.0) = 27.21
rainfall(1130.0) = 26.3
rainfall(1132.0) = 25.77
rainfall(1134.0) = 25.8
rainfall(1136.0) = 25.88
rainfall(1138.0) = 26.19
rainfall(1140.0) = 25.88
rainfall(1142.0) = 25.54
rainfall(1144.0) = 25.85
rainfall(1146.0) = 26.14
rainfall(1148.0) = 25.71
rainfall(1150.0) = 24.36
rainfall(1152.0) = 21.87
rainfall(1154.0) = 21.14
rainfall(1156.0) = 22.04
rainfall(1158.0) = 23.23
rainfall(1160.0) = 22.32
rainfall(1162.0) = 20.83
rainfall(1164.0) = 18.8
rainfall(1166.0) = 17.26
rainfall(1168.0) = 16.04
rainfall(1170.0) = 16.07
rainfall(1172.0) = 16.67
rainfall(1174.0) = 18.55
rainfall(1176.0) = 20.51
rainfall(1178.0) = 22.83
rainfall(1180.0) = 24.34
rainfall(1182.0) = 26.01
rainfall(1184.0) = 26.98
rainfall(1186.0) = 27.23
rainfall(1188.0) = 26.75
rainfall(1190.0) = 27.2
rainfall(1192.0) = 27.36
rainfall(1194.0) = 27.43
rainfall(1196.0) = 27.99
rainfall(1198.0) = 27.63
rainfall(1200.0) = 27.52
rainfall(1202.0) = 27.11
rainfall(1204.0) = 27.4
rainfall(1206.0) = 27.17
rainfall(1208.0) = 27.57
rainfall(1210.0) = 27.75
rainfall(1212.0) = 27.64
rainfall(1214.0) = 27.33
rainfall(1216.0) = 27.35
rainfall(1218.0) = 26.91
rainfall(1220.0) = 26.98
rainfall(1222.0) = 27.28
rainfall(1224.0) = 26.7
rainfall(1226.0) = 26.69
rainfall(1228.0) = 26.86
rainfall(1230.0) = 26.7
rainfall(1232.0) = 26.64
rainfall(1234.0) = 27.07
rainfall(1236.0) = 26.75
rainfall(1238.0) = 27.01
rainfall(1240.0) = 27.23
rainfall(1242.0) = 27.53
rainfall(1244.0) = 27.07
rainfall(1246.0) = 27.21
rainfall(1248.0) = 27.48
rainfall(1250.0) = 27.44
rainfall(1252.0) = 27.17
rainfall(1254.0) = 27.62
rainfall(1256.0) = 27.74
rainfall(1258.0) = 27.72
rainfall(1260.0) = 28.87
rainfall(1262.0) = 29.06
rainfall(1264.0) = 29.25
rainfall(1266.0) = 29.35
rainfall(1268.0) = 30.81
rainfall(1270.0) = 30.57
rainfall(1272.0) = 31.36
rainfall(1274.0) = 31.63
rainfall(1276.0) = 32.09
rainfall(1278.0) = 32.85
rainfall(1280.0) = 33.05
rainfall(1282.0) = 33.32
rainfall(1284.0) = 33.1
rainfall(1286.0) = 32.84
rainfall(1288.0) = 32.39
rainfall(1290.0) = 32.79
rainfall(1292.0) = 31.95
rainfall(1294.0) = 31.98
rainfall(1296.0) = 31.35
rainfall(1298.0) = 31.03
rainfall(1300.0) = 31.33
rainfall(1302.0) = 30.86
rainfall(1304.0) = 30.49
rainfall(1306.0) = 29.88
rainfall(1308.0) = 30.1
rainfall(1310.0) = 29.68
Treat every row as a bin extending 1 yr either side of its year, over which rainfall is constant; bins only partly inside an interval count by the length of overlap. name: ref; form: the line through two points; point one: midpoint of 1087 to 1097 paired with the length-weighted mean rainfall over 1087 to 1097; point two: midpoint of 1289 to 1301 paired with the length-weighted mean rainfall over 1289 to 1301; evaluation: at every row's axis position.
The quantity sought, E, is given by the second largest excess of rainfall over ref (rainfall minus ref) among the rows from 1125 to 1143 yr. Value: 0.1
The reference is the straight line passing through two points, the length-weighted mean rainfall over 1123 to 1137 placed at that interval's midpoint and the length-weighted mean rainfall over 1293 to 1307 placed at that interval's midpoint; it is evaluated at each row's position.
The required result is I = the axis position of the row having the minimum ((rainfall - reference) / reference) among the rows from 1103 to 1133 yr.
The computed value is 1132.0 yr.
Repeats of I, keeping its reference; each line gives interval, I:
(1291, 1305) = 1304.0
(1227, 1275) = 1232.0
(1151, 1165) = 1164.0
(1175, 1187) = 1176.0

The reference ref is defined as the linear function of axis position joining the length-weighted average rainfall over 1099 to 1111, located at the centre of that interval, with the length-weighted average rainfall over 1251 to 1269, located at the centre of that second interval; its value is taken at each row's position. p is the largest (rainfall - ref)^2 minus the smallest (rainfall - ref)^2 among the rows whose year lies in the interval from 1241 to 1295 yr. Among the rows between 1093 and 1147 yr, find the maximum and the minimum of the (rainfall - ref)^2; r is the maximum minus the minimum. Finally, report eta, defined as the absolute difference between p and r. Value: 15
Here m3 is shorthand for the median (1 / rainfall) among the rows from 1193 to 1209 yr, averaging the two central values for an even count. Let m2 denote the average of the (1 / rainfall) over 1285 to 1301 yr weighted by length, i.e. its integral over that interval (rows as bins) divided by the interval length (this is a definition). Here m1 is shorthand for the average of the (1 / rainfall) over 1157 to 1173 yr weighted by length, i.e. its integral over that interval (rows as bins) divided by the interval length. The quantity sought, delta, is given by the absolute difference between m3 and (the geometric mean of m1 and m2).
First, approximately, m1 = 0.0539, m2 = 0.0313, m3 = 0.0364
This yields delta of 0.0047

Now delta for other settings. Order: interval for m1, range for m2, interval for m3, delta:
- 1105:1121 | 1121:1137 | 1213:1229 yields 0.0012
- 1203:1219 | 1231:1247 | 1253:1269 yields 0.0022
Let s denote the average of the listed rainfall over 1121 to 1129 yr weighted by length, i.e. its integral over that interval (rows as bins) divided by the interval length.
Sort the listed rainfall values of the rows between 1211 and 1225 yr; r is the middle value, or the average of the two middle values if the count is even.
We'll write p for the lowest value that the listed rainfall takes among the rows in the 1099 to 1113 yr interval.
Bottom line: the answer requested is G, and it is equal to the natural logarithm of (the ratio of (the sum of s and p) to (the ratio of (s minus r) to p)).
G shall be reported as 7.5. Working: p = 26.45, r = 27.3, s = 28.1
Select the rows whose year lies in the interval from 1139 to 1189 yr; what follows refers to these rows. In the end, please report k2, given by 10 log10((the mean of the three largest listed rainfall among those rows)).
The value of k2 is 14.3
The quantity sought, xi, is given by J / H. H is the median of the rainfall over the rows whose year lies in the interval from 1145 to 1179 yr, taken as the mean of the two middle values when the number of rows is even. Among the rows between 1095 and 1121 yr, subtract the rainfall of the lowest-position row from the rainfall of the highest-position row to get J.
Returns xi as 0.14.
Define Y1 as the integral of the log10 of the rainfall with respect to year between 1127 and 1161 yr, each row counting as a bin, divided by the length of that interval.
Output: 1.39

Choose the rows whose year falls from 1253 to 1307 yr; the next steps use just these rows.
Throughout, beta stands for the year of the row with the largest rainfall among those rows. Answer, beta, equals 1282.0 yr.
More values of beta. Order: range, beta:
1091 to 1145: 1118.0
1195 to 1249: 1196.0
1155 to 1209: 1196.0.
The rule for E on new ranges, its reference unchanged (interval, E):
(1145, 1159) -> -1.9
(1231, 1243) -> -3.0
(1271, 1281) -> 1.6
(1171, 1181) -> -5.6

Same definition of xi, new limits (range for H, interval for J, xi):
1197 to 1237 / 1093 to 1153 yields -0.16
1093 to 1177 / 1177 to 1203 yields 0.16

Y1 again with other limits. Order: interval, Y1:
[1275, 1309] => 1.50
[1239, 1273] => 1.45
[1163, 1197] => 1.35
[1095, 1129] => 1.45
